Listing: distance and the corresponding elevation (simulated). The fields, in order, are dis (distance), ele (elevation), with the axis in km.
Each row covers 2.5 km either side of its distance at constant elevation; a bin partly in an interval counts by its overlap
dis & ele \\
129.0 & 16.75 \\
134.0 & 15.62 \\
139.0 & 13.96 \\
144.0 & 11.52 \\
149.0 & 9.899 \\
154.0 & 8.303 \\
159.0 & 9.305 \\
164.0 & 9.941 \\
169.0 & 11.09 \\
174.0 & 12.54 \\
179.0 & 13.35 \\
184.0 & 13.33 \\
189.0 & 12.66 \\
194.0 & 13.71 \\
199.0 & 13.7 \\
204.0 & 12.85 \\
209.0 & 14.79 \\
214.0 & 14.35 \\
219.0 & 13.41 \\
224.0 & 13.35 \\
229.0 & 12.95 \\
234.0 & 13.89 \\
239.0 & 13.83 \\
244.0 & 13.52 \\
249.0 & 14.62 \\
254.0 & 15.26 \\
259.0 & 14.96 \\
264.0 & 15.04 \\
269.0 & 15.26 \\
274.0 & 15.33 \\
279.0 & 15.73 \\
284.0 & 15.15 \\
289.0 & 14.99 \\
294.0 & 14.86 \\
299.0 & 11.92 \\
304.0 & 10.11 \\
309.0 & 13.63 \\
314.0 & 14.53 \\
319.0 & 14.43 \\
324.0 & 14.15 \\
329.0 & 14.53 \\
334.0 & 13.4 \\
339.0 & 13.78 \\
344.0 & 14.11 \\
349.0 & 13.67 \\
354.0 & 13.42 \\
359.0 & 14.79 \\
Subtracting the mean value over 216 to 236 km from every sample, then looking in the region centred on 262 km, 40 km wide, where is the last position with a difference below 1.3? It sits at 249.0 km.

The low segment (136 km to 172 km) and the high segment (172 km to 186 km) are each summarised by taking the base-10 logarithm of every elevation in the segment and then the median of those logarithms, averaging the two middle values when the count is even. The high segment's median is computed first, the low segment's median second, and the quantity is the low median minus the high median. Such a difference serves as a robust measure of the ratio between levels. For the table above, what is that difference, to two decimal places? -0.13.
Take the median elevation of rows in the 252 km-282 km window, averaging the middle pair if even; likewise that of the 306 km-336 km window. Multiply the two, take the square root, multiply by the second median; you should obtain 211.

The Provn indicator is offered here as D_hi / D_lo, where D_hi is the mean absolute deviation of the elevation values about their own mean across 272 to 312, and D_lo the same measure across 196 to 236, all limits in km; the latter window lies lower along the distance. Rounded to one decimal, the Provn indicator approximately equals 3.0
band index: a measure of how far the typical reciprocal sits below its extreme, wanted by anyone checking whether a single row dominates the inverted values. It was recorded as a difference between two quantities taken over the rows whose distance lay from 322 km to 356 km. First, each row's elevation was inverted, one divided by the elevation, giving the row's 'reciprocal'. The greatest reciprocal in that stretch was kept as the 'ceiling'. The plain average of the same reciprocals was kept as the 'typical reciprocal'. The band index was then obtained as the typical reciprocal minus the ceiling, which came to -0.0025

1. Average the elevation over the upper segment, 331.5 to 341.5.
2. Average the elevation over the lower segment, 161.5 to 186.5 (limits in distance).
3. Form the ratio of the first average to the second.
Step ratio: 1.13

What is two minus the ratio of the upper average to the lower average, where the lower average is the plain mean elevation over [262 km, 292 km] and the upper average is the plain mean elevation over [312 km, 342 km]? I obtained 1.07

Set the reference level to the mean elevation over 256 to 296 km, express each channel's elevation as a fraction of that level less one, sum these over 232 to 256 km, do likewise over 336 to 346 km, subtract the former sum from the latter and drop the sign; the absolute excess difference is 0.15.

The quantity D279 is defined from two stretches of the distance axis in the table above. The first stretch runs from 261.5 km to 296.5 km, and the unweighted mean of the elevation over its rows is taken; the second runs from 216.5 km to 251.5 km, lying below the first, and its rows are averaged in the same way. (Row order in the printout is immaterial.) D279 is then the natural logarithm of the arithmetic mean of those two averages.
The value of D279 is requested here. 2.67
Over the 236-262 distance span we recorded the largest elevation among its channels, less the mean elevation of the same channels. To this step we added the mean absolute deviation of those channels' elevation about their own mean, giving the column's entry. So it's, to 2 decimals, 1.43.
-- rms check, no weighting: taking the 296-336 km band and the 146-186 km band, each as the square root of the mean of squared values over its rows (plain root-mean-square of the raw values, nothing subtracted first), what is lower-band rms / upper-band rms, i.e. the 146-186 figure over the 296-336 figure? 0.83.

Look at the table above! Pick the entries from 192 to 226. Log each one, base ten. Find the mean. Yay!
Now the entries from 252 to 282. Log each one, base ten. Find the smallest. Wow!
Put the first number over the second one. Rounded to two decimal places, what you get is 0.97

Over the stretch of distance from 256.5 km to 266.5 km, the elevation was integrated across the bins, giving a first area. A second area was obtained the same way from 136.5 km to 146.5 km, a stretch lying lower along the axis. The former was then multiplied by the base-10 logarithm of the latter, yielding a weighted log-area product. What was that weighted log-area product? 316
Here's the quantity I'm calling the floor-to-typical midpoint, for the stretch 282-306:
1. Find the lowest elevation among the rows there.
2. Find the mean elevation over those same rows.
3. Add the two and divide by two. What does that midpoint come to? 11.8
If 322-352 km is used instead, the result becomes 13.7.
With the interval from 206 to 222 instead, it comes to 13.8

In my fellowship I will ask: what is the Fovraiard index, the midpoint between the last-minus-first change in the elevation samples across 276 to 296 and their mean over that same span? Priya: 7.2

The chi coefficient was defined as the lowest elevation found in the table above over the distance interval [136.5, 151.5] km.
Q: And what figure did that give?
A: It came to 9.899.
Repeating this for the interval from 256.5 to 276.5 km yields 14.96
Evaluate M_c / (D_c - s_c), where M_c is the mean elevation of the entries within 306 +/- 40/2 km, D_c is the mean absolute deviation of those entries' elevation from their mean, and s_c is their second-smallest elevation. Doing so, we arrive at -1.28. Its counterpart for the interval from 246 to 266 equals -1.01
